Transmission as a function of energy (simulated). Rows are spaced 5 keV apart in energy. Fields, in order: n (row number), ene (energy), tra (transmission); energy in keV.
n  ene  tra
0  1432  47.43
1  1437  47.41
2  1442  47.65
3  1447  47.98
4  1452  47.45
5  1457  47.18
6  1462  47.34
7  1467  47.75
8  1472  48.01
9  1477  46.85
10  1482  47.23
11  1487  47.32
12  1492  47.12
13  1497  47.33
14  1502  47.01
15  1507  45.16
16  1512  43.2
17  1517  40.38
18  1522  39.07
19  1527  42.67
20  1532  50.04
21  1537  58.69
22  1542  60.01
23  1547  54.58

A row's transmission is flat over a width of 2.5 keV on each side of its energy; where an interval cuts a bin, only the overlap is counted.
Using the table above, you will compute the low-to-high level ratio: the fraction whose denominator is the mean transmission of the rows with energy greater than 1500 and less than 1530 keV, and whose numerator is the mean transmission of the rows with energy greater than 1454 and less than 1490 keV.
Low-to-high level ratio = 1.10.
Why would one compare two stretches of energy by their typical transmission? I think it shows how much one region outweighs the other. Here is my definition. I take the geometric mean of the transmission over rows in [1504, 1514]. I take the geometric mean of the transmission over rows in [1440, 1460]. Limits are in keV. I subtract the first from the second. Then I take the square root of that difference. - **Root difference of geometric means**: 1.8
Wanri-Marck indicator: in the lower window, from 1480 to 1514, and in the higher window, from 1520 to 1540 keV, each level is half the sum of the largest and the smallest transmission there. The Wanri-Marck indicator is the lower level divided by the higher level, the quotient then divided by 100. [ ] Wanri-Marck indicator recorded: 0.0093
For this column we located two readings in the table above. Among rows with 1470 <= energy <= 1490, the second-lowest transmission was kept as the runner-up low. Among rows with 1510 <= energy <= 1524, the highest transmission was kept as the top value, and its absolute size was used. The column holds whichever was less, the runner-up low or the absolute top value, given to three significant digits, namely 43.2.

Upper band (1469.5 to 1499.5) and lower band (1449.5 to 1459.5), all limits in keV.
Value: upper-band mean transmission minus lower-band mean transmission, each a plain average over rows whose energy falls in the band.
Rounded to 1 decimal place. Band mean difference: 0.0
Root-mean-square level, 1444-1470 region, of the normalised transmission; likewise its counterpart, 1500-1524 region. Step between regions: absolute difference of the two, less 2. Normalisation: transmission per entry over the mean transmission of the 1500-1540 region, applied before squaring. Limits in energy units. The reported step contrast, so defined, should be -1.90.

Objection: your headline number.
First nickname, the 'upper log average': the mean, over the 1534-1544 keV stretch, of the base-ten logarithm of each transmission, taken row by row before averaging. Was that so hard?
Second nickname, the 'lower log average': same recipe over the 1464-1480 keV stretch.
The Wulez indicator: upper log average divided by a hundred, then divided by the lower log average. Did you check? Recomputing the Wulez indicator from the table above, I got 0.0106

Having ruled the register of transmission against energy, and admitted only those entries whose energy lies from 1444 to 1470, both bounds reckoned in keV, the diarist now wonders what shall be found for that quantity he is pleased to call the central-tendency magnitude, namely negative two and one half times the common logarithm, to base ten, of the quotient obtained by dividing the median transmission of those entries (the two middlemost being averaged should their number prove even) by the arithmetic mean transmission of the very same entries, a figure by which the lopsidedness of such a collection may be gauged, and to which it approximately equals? 0.002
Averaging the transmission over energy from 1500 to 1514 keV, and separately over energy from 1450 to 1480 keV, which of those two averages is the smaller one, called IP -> 45.1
